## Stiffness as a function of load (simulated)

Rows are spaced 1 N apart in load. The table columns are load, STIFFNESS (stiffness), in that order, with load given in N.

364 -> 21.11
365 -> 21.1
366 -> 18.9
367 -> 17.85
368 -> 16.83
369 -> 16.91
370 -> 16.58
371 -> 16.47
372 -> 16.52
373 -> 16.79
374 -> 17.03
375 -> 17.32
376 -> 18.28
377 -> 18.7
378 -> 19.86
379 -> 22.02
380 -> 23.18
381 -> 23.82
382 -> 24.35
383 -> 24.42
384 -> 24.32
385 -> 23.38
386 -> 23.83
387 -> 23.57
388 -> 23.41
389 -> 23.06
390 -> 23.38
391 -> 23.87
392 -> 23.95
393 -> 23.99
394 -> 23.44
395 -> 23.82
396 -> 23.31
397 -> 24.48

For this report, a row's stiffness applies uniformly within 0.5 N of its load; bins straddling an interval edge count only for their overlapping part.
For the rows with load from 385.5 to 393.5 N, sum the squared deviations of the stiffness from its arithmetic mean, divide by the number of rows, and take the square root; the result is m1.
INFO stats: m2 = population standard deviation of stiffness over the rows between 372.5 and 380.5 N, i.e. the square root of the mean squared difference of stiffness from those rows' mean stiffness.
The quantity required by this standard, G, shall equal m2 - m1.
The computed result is 1.9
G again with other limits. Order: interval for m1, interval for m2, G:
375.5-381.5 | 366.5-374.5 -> -1.7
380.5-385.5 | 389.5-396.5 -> -0.1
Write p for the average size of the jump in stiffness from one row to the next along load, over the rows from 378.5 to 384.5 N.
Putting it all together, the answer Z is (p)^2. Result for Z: 0.25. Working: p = 0.50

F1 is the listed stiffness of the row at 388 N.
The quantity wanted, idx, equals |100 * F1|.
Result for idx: 2341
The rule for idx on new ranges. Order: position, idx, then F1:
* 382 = 2435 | 24.35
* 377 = 1870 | 18.7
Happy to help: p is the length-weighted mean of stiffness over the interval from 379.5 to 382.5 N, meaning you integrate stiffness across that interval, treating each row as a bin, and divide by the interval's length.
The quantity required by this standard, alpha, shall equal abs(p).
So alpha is 23.8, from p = 23.8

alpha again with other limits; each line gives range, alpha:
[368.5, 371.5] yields 16.7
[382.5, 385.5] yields 24.0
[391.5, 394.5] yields 23.8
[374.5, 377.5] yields 18.1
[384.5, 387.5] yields 23.6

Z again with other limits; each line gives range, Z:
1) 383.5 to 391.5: 0.18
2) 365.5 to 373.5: 0.17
